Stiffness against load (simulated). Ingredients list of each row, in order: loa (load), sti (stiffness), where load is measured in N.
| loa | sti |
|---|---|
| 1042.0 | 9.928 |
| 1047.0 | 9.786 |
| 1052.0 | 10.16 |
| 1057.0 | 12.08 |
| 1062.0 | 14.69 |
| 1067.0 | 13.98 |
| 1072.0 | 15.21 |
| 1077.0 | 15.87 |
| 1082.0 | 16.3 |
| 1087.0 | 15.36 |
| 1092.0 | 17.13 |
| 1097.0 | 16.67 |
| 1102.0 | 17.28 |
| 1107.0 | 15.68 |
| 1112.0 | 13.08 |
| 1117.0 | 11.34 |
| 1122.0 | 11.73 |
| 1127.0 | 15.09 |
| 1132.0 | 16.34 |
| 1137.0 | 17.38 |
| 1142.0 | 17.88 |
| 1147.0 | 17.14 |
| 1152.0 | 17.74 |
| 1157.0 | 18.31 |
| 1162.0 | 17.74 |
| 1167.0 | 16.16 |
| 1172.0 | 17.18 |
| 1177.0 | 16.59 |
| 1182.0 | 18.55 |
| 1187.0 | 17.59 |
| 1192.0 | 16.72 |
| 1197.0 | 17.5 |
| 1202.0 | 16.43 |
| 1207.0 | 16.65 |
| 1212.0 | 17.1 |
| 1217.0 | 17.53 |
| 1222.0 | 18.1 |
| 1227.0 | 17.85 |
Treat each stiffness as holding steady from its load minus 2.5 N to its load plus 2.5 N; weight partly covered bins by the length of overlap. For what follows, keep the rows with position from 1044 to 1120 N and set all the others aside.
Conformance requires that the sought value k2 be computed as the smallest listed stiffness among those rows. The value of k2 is 9.786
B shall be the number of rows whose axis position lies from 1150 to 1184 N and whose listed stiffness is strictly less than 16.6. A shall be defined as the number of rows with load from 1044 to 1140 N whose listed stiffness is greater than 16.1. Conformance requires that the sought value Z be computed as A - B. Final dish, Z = 4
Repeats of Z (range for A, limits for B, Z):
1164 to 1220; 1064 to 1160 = 0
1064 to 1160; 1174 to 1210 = 8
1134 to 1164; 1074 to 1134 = -3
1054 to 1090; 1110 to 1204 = -7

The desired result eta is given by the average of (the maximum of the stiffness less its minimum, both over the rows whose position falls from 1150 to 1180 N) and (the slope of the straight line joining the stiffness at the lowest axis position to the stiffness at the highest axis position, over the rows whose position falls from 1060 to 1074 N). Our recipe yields 1.1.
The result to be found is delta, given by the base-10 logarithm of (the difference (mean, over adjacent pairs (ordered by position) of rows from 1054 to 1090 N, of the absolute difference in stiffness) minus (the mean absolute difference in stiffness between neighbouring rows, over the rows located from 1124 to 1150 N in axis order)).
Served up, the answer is -0.67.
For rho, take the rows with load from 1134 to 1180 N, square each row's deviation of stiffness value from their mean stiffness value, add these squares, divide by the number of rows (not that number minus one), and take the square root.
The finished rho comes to 0.6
